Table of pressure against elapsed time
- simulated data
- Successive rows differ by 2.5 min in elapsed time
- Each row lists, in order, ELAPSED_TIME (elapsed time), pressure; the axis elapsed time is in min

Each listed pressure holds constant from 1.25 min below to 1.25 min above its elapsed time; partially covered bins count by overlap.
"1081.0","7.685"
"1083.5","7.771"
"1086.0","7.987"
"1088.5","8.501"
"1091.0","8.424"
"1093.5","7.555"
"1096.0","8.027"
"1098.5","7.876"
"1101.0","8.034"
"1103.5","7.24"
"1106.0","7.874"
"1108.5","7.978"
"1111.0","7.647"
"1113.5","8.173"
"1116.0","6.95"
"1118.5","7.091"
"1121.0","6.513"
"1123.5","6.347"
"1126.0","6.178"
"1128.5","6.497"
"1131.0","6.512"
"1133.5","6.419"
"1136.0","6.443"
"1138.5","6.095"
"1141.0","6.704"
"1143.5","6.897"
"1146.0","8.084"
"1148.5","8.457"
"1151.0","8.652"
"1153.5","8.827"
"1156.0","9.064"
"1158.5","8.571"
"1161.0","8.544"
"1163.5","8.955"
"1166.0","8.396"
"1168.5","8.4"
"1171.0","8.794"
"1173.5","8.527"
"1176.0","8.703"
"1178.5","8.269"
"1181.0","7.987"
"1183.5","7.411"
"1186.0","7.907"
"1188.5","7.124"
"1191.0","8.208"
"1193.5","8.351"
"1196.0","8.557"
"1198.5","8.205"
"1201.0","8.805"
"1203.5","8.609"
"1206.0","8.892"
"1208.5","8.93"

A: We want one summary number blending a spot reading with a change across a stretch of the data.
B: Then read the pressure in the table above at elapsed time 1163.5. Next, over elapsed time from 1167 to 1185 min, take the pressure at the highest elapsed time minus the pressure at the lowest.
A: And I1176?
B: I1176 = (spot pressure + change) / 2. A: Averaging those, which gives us 3.98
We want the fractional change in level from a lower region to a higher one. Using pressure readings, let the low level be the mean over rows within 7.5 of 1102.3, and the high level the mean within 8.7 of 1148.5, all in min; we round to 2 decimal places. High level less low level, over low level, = 0.03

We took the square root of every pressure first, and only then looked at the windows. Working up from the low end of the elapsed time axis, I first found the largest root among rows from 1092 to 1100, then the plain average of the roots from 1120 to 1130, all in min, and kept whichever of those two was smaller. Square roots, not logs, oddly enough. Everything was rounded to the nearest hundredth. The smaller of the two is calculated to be 2.53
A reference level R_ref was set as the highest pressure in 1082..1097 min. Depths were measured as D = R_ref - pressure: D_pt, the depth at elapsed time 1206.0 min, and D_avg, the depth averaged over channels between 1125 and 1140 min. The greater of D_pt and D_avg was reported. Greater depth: 2.1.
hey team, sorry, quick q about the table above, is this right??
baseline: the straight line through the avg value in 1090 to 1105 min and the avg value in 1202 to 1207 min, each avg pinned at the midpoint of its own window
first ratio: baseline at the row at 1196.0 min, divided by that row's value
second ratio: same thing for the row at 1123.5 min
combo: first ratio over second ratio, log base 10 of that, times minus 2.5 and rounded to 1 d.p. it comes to 0.2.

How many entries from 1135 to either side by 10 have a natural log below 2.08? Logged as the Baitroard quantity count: 8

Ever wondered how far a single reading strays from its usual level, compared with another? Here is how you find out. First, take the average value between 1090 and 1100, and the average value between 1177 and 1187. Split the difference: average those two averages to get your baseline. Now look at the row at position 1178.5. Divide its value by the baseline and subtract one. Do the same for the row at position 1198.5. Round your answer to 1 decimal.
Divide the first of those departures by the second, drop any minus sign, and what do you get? 1.2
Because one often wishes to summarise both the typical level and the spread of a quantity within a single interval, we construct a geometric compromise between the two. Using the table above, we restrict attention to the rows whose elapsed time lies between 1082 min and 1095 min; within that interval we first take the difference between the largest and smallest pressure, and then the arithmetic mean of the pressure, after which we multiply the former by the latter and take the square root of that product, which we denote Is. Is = 2.8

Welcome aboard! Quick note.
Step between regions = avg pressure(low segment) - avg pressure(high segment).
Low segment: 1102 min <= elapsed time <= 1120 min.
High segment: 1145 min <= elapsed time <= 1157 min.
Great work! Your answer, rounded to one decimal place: -1.1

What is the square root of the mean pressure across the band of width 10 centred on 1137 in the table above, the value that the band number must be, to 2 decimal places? 2.53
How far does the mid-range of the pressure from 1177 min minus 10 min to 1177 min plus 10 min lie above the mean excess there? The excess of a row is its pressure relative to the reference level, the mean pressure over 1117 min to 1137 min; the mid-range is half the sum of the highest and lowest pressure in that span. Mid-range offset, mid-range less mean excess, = 6.35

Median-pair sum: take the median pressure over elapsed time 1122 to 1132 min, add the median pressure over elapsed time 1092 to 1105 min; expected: 14.3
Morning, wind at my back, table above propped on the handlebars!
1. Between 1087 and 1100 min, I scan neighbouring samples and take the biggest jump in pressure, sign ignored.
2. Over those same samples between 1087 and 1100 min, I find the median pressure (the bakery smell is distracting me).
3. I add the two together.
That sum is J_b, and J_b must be 8.9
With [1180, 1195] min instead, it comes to 9.0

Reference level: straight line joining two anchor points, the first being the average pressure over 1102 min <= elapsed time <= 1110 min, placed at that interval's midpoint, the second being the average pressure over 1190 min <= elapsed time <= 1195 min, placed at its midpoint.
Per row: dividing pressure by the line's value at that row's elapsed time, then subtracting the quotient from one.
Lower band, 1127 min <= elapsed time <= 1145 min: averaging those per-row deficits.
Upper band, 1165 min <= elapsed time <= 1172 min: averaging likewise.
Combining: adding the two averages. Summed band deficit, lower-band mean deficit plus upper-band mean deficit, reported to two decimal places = 0.13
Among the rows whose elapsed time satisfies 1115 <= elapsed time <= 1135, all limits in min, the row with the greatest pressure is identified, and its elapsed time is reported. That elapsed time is 1118.5 min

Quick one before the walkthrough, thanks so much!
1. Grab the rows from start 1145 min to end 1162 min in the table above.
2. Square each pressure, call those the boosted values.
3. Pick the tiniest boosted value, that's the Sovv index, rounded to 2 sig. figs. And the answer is 65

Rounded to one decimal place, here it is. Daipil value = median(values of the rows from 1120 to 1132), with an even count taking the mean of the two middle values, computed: 6.5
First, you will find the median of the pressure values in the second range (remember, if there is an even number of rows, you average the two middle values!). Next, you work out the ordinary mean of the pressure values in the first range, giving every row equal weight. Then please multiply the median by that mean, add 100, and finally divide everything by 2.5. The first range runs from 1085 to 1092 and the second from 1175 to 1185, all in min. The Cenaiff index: 67.0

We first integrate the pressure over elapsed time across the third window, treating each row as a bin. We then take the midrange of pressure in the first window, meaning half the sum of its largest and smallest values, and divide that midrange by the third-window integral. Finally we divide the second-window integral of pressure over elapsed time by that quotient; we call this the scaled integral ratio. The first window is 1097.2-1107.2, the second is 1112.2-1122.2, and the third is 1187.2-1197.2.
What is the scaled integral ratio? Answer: 758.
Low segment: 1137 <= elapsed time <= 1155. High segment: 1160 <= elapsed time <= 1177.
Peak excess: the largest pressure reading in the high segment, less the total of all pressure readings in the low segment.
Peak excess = -44.8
